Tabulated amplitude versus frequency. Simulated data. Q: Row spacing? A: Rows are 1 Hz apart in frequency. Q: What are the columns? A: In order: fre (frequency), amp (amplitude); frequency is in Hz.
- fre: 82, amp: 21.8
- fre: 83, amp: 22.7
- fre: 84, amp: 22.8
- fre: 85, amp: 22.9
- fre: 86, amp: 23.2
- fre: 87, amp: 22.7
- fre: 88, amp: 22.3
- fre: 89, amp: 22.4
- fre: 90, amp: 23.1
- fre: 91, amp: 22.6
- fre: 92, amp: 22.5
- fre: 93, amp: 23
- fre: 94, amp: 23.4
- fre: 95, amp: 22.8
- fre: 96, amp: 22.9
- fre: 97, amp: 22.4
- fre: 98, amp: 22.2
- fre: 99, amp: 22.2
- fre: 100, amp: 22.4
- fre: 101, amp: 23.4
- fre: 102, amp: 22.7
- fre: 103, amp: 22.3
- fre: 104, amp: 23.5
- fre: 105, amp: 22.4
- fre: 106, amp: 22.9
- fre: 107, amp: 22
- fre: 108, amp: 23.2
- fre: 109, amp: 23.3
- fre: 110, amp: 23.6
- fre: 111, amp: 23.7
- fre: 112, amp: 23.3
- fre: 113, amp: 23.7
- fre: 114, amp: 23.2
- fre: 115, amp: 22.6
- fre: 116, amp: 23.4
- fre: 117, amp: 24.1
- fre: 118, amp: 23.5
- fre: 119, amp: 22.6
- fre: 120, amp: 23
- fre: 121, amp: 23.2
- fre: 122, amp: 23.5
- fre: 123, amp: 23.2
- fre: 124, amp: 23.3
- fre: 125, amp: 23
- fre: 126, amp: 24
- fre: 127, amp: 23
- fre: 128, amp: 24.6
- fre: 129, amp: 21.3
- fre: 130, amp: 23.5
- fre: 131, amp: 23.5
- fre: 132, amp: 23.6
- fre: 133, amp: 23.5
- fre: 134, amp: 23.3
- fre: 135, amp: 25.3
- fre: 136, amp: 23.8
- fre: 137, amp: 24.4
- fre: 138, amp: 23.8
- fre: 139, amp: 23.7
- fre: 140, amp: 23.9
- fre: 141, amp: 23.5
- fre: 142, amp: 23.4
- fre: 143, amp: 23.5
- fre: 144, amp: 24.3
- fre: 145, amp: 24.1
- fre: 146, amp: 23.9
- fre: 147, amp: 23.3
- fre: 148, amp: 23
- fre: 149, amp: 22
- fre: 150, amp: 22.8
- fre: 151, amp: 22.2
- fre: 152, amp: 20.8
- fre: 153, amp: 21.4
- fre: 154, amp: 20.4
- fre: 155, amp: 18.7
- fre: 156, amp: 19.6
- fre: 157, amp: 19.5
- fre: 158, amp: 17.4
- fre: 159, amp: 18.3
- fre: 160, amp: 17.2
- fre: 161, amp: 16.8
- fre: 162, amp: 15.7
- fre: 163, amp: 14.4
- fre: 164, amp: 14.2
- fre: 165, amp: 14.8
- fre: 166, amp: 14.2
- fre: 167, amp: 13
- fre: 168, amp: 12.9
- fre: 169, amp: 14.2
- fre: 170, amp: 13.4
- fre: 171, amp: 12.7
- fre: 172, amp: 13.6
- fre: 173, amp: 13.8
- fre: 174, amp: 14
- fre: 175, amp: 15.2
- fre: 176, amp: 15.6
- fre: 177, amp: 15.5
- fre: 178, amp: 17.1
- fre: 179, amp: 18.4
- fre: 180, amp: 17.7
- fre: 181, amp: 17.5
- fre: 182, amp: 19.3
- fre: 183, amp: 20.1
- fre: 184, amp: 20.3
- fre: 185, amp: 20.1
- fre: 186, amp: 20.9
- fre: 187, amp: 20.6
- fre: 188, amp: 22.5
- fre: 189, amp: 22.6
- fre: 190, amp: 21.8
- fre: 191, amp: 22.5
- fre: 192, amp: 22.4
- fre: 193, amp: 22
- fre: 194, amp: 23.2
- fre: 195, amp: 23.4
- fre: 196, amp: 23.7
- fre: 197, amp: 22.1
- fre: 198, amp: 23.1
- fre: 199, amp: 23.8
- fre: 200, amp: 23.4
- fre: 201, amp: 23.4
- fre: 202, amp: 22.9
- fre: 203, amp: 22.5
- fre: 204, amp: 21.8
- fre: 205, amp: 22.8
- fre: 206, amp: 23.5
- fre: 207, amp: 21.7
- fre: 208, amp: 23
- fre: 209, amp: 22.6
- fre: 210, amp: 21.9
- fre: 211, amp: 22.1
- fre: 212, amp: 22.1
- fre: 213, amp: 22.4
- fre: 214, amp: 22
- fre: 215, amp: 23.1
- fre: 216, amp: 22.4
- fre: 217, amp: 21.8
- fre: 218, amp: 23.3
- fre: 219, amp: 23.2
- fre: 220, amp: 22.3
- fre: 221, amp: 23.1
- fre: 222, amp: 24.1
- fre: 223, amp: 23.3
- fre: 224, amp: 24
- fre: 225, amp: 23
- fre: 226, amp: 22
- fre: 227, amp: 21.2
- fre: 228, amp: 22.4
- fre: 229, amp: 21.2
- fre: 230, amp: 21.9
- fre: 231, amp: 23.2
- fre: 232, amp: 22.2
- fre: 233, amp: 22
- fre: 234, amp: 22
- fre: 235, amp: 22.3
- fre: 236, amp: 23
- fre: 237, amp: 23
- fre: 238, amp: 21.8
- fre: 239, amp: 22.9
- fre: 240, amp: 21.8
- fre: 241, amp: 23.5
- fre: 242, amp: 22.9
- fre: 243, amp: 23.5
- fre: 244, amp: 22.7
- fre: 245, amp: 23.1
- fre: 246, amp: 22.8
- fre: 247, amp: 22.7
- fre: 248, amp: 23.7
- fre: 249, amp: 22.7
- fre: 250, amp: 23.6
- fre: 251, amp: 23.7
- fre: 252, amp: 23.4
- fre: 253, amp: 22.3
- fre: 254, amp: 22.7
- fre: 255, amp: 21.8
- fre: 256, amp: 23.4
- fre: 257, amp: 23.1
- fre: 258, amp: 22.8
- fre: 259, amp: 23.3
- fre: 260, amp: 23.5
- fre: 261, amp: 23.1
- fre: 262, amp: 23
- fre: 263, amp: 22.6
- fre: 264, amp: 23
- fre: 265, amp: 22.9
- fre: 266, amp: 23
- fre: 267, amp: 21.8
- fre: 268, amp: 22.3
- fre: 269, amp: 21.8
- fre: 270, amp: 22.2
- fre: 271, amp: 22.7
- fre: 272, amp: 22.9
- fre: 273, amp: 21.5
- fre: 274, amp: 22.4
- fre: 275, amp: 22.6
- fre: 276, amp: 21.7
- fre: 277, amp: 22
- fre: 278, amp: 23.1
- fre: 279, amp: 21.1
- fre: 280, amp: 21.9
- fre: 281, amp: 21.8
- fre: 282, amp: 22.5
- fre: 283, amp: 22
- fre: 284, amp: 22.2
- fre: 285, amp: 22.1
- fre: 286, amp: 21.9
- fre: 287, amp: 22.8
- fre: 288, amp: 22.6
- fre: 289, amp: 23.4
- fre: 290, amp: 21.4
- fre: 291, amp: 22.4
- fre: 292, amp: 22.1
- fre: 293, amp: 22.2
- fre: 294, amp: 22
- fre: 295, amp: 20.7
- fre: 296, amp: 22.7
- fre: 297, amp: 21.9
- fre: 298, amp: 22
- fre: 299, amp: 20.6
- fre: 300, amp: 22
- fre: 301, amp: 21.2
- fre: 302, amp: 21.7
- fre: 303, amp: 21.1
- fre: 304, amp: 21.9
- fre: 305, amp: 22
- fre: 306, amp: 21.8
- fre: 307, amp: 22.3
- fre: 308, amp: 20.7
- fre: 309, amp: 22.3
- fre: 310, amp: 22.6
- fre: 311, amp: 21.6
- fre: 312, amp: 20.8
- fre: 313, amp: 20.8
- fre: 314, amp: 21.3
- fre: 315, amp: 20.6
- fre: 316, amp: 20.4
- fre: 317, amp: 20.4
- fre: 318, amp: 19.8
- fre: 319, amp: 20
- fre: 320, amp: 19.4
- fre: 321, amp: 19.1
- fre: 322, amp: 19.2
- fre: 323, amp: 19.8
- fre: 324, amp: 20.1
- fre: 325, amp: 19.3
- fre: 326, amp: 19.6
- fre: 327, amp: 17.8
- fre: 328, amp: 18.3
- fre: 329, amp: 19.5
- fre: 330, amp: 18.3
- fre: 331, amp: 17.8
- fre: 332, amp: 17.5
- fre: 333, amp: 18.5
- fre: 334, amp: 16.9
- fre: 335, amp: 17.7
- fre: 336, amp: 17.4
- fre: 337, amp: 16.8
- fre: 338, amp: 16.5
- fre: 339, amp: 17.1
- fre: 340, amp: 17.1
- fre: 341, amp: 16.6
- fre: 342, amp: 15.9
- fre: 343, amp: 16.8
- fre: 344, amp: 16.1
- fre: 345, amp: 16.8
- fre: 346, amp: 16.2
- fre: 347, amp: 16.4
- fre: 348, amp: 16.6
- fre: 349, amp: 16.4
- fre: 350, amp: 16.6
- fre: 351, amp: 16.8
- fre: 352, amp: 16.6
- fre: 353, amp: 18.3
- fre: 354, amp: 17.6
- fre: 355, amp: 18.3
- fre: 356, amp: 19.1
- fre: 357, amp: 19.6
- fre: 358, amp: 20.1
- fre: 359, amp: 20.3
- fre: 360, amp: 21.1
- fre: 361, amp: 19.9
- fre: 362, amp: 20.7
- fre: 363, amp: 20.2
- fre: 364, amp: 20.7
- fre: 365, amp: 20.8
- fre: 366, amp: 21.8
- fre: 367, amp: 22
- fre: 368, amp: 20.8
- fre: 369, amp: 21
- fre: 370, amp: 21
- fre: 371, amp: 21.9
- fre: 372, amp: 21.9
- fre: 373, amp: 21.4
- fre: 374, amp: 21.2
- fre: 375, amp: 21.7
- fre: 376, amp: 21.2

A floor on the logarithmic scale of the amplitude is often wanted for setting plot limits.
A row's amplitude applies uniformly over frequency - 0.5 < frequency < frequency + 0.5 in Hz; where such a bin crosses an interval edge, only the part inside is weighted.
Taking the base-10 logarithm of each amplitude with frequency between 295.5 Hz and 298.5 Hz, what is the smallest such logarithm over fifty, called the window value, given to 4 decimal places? 0.0268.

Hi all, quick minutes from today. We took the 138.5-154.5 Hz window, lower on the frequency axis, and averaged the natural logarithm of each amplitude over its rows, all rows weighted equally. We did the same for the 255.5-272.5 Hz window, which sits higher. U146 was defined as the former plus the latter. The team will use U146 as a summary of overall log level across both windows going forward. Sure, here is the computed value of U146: 6.26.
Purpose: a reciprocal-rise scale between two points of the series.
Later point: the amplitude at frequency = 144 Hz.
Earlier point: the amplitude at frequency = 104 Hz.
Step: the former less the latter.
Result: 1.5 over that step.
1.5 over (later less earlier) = 1.9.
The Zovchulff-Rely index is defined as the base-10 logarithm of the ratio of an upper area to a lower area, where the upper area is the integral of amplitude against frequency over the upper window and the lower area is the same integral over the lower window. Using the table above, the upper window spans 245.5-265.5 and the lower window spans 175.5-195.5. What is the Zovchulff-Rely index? 0.057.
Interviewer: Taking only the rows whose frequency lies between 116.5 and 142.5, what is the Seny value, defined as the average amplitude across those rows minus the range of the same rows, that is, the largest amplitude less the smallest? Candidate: 19.5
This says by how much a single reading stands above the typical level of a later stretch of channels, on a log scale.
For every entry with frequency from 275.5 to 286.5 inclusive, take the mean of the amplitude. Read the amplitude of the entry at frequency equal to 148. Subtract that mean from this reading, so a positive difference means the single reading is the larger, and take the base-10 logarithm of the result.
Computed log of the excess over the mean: 0.0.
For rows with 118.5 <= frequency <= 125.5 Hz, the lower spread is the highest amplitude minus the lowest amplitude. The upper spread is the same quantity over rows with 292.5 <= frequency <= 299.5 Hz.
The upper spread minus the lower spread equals 1.2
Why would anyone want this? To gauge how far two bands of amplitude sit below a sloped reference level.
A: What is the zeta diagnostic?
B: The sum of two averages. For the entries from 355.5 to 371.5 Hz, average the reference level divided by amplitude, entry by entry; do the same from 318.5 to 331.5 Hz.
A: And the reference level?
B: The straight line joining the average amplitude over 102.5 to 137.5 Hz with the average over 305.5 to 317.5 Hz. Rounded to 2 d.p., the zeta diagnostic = 2.11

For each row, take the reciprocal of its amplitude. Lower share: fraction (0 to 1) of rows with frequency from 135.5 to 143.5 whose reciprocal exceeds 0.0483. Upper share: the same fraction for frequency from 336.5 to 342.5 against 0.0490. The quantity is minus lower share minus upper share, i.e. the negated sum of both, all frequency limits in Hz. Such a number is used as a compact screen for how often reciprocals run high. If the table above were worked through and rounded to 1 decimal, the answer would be -1.0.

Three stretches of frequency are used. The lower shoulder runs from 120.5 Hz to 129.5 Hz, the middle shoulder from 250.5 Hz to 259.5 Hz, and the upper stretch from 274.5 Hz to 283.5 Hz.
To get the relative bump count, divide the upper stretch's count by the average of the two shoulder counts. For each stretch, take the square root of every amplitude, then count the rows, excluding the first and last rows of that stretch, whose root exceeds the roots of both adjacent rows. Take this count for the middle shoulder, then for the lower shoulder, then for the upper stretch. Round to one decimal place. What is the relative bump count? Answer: 1.0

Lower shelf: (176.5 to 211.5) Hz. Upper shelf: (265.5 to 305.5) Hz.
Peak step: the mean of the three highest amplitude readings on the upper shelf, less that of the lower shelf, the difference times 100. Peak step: -50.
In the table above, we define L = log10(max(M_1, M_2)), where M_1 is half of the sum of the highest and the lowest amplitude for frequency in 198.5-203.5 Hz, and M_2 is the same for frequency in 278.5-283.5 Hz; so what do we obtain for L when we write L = 1.36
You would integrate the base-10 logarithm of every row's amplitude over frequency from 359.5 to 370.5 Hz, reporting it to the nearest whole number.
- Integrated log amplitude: 15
